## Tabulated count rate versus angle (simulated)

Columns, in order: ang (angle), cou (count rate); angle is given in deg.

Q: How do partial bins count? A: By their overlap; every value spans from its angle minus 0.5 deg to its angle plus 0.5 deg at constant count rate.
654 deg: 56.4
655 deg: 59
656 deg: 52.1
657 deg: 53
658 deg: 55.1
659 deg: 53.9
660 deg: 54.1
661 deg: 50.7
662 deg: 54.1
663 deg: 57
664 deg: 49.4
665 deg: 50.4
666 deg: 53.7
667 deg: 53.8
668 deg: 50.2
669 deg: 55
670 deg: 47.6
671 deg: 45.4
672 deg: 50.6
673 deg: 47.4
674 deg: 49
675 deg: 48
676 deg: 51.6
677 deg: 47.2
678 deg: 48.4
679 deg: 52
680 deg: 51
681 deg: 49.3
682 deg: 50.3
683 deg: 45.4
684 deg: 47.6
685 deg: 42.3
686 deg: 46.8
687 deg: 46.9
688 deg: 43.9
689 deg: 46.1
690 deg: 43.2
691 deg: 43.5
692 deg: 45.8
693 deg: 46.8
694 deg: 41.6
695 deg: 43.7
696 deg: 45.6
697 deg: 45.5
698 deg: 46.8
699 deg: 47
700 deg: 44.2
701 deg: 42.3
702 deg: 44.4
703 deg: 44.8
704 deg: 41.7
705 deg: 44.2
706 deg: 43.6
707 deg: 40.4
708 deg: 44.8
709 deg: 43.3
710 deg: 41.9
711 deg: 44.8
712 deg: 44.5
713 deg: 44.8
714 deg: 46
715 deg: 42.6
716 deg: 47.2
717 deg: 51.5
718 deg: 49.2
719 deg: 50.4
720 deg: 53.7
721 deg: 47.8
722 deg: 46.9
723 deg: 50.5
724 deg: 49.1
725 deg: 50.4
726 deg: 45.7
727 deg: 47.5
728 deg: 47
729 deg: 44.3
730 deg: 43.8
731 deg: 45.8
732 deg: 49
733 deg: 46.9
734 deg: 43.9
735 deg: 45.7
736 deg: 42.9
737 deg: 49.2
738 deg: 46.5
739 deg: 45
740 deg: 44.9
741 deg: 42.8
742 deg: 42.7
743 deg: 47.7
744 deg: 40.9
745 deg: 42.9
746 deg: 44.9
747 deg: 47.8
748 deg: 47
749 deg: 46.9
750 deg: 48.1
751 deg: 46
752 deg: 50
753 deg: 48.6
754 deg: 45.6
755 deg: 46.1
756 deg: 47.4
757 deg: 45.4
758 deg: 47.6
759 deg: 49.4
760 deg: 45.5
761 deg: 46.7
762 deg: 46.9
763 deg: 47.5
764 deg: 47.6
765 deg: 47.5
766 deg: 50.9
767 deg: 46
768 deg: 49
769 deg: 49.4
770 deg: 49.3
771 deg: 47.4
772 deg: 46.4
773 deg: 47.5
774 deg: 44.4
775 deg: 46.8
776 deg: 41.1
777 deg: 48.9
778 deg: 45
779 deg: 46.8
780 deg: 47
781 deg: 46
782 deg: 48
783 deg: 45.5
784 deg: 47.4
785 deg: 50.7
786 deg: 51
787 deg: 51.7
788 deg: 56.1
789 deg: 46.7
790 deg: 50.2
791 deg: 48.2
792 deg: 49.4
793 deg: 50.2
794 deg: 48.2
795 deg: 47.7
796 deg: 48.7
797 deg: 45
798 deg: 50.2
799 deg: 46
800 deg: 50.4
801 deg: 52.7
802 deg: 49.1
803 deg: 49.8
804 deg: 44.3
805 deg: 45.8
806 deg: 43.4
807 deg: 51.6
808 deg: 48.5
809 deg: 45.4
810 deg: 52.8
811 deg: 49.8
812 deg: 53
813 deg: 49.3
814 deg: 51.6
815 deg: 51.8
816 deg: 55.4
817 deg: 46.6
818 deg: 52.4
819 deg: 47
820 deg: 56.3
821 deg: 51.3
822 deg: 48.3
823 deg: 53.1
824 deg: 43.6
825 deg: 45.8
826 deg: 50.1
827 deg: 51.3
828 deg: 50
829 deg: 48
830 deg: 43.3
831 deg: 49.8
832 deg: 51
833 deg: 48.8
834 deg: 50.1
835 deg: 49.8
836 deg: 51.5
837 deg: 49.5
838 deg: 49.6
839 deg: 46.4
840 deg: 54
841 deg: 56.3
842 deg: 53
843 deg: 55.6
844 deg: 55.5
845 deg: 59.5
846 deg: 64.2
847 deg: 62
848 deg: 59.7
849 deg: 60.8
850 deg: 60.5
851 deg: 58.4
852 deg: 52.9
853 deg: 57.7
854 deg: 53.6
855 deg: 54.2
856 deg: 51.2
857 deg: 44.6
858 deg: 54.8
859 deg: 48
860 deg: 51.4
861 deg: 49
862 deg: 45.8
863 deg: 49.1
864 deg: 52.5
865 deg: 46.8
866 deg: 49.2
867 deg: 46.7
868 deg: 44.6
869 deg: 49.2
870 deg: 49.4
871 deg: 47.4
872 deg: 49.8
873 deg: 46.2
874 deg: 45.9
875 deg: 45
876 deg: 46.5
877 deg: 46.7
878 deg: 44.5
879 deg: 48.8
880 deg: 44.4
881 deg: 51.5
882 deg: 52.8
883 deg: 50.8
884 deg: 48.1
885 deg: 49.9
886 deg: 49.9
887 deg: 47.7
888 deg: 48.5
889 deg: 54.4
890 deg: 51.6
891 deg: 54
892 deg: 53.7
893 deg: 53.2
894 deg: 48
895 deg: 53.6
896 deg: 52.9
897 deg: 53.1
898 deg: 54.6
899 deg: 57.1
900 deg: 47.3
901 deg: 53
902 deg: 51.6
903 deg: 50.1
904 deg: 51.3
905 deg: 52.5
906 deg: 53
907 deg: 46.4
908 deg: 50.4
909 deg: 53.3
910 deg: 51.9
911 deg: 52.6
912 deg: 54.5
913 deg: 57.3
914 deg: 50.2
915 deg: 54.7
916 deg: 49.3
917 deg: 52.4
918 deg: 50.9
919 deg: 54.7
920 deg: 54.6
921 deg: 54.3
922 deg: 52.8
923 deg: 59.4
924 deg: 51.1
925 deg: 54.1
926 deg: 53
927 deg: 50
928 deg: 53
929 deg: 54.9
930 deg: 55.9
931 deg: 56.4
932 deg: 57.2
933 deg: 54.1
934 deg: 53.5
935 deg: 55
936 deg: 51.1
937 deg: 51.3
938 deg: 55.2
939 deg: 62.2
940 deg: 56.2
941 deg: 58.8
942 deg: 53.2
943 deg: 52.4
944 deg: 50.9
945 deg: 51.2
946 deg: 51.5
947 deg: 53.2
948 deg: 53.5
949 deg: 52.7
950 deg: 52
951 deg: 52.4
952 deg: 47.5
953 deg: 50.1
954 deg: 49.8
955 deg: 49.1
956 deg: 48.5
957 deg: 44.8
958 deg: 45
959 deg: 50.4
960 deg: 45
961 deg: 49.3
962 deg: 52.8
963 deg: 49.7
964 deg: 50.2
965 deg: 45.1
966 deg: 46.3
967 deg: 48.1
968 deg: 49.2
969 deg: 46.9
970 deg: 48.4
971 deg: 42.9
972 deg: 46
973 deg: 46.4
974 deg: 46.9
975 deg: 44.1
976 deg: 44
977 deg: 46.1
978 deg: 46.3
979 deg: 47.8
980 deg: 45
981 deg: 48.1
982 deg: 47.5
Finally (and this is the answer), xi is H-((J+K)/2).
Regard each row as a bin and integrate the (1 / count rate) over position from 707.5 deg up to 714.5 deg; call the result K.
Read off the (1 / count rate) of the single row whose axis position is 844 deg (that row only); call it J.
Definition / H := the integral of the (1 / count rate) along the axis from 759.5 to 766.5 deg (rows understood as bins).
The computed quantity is 0.059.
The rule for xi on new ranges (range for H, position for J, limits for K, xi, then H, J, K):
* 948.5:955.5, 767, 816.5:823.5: 0.059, 0.139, 0.0217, 0.139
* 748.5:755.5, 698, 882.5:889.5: 0.067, 0.148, 0.0214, 0.141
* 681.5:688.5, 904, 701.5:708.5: 0.062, 0.152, 0.0195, 0.161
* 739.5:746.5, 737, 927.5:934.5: 0.086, 0.160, 0.0203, 0.127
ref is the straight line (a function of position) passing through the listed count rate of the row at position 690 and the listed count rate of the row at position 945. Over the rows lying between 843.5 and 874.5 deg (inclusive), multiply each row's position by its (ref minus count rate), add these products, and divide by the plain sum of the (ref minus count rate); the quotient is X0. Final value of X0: 847.3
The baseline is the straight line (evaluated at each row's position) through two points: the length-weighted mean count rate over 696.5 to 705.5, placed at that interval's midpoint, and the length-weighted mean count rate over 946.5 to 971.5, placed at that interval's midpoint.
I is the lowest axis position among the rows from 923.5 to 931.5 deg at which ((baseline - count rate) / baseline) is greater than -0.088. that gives 924 deg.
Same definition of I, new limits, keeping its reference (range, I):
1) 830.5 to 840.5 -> 831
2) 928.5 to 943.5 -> 936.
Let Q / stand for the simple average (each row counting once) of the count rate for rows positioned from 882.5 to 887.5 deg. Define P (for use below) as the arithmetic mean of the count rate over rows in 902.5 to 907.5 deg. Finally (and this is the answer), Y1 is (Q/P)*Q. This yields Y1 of 48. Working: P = 50.7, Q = 49.3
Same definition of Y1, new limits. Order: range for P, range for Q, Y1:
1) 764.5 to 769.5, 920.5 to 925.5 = 61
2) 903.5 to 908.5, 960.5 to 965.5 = 48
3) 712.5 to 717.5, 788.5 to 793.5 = 52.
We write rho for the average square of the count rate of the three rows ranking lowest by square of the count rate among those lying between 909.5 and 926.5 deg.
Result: 2514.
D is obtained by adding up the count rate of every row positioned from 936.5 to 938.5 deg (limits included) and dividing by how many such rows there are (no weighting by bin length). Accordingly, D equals 53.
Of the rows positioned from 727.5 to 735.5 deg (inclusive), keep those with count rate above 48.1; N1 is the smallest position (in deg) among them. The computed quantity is 732 deg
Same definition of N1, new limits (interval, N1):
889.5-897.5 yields 890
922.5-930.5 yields 923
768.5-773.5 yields 769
